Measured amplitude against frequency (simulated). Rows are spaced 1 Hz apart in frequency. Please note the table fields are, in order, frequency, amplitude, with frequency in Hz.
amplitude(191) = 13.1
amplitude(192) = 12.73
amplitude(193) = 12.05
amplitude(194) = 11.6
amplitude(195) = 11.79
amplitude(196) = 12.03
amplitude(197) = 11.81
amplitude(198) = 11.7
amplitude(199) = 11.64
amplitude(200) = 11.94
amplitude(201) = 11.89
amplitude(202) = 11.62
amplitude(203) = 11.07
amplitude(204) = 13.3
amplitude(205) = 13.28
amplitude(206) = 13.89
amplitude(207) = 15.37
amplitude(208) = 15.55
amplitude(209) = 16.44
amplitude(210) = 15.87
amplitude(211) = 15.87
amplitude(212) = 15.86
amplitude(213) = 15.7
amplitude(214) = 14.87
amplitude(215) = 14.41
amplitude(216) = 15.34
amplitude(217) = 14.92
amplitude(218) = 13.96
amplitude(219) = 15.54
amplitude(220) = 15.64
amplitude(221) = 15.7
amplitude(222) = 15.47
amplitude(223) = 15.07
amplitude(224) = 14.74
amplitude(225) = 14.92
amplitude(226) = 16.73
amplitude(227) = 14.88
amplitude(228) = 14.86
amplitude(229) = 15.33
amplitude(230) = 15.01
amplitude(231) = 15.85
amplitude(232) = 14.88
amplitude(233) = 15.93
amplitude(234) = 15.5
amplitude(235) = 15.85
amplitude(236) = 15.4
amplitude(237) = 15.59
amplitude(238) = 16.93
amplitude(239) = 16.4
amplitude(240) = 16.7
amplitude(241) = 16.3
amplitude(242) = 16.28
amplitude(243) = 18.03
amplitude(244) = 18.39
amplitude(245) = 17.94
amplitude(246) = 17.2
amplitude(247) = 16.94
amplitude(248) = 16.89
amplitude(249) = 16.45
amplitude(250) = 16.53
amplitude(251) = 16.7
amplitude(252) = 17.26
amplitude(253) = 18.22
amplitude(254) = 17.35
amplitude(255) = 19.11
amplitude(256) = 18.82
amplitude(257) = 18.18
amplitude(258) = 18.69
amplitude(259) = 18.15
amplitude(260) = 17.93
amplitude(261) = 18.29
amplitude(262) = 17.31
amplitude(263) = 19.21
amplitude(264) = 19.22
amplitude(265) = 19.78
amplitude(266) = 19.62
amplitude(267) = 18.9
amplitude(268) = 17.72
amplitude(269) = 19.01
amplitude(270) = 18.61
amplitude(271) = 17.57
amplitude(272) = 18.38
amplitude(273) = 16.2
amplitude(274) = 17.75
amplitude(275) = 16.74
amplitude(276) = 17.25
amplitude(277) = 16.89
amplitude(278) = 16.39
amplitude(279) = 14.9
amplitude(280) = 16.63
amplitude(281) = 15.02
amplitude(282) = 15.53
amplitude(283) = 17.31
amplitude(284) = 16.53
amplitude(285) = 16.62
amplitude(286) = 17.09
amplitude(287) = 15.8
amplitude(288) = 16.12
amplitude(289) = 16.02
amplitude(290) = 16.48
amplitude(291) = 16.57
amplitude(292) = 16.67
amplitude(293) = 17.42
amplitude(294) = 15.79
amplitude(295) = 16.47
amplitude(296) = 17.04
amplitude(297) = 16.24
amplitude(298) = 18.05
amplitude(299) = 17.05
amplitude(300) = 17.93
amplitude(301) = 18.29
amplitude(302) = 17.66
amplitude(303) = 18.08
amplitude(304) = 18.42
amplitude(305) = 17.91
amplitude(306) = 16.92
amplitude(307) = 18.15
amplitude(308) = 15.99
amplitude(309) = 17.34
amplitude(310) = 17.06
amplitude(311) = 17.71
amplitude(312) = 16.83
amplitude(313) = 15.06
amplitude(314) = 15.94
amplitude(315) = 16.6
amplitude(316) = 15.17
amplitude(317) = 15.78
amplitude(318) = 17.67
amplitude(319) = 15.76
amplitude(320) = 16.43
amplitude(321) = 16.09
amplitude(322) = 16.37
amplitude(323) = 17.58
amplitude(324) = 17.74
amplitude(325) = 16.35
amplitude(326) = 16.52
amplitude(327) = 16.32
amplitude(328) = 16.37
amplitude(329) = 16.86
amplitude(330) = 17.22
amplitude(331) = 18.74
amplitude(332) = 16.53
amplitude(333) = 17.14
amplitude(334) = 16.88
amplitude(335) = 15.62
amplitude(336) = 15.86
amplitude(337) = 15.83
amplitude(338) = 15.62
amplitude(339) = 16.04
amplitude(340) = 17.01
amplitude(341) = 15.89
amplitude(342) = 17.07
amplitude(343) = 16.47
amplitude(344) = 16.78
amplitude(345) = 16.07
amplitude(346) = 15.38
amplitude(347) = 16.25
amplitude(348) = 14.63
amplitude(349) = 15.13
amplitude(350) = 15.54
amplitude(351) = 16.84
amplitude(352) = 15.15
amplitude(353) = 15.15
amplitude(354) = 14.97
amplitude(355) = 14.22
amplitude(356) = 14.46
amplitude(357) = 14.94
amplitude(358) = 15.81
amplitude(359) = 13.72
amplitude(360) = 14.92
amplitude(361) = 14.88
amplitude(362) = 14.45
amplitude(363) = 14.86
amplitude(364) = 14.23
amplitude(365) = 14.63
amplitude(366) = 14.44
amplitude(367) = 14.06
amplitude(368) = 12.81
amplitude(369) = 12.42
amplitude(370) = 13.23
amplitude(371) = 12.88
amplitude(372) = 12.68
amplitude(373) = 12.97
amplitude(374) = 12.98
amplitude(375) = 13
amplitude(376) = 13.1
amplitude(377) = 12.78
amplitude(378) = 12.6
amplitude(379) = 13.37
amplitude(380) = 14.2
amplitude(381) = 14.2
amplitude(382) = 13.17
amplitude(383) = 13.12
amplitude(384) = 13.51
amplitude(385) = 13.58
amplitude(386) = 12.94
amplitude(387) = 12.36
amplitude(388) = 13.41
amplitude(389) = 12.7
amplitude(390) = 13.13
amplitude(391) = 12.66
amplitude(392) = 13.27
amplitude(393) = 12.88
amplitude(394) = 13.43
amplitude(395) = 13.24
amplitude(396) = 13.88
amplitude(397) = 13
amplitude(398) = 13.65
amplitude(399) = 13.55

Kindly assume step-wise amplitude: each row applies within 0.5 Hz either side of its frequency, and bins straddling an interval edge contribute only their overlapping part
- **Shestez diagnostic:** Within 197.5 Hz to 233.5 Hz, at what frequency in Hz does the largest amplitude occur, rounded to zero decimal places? 226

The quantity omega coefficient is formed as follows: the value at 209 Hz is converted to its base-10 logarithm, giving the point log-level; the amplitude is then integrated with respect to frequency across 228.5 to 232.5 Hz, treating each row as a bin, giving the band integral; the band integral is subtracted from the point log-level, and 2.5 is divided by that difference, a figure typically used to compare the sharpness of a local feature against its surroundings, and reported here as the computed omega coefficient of -0.042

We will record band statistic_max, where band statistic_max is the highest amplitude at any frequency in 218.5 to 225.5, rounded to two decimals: 15.70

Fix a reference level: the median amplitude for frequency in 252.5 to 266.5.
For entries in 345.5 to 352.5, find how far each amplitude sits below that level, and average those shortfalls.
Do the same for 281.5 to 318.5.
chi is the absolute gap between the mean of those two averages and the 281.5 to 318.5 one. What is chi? 0.64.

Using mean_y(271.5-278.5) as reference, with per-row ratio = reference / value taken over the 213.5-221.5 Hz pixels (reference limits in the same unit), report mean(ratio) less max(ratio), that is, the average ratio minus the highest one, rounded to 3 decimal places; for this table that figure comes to -0.087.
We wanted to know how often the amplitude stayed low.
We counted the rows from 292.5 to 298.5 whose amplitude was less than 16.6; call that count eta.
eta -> 3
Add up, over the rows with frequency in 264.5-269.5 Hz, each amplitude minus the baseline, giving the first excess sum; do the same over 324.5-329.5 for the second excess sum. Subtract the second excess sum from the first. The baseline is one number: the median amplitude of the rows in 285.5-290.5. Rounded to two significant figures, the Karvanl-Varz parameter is 13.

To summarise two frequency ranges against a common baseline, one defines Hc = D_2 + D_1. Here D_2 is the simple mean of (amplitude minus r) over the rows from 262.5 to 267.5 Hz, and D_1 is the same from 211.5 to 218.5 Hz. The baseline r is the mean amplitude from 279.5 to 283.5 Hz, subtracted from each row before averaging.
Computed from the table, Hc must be 2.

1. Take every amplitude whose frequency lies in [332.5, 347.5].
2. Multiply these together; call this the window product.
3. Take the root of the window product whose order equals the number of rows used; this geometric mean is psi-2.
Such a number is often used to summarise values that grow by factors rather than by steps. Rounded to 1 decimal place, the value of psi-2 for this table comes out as 16.3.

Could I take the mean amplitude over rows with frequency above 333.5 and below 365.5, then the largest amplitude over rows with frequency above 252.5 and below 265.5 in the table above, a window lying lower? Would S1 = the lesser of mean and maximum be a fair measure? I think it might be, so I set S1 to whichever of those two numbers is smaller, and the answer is 15.5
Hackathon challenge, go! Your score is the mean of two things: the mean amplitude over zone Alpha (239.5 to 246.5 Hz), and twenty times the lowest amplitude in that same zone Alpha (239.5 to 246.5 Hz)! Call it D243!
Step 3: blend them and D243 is 171.4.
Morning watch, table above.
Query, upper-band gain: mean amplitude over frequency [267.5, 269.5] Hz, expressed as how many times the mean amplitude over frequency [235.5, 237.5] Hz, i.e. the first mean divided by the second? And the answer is 1.19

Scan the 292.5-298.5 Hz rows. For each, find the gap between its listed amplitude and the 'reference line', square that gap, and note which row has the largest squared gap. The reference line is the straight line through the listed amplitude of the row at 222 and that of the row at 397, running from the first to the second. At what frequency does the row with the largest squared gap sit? 298 Hz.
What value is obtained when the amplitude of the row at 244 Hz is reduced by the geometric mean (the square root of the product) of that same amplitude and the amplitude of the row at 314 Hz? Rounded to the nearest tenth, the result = 1.3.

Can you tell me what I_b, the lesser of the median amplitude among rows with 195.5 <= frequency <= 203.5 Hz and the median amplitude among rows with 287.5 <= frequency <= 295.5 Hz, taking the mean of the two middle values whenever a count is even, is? 11.8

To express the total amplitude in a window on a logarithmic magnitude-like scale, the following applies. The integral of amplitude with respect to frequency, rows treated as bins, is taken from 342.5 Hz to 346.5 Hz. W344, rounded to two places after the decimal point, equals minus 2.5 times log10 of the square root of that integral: -2.26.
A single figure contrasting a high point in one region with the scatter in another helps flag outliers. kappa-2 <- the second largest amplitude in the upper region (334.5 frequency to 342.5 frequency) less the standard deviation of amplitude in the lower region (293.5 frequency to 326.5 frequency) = 16.1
